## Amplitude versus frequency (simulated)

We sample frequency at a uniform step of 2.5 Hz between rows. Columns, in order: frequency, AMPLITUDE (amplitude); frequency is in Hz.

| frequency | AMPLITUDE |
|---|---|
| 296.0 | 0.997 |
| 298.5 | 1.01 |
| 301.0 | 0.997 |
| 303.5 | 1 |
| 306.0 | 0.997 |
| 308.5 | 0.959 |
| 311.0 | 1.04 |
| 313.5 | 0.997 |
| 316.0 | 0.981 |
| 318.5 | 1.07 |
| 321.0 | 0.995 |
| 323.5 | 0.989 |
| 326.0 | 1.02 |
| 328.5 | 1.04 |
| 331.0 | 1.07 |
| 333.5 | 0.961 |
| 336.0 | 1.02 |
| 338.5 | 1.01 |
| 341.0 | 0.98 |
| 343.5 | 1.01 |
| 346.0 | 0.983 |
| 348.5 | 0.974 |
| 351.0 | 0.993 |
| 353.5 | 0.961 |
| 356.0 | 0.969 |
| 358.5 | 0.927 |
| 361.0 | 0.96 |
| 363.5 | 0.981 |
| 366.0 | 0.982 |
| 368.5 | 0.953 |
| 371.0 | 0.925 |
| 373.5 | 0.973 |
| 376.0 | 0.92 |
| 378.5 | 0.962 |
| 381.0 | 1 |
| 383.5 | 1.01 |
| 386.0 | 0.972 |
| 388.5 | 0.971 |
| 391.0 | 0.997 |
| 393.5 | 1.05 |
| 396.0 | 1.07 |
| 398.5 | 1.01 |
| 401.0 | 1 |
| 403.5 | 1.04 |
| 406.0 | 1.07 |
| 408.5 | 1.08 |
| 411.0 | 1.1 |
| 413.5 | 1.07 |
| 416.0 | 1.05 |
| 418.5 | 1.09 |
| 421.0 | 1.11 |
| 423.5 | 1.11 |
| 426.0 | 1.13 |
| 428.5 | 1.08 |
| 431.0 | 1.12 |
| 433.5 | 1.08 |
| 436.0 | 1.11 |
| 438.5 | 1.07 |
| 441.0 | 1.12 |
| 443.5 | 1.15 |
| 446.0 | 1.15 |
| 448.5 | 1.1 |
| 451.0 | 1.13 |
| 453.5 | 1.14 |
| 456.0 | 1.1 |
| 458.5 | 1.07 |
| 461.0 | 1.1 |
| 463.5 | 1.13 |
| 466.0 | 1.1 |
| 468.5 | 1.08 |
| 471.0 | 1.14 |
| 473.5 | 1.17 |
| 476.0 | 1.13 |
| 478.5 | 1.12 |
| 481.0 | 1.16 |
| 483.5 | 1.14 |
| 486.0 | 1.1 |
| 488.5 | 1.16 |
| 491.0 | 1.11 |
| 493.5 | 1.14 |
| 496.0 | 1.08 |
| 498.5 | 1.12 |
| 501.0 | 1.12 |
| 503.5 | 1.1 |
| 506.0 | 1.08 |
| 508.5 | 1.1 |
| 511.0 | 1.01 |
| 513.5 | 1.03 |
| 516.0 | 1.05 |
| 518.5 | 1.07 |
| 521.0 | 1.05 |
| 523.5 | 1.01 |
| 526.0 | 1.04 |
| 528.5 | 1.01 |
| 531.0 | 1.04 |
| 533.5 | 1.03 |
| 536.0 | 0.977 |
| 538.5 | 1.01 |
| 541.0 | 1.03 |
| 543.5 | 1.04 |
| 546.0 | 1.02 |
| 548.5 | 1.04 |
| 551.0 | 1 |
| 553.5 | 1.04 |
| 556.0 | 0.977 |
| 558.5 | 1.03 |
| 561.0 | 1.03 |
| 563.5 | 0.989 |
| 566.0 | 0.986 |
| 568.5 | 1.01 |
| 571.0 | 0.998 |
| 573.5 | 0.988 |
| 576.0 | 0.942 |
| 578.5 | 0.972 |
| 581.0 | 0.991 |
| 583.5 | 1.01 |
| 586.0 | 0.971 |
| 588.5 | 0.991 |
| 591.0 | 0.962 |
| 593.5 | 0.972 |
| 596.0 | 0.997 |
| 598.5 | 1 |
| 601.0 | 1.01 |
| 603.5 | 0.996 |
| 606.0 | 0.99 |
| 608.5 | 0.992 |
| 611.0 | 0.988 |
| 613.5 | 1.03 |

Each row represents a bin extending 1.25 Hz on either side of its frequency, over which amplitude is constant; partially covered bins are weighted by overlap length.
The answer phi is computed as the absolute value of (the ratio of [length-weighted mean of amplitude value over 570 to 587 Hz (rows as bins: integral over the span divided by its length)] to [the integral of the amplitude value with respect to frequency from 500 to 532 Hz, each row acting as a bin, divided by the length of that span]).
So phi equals 0.93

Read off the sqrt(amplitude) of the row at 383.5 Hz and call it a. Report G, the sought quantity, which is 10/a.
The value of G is 10.0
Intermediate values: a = 1.00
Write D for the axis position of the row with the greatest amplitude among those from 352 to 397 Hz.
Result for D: 396.0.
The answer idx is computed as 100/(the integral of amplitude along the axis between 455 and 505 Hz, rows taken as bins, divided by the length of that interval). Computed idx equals 89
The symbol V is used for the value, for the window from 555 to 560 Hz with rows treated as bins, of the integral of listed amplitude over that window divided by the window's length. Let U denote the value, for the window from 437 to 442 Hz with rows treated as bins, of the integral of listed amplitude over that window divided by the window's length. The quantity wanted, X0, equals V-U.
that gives -0.088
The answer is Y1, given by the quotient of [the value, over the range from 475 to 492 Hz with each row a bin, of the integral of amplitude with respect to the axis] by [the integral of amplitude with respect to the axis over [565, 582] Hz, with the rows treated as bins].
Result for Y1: 1.15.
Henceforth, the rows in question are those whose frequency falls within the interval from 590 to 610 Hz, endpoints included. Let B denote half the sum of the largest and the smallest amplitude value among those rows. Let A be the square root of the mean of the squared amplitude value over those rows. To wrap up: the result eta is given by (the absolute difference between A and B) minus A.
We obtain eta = -0.99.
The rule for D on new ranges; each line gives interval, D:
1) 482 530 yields 488.5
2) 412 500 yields 473.5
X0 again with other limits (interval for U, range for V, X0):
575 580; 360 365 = 0.012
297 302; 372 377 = -0.057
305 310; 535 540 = 0.016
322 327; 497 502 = 0.115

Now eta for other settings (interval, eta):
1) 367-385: -0.96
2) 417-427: -1.11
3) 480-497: -1.12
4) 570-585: -0.98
